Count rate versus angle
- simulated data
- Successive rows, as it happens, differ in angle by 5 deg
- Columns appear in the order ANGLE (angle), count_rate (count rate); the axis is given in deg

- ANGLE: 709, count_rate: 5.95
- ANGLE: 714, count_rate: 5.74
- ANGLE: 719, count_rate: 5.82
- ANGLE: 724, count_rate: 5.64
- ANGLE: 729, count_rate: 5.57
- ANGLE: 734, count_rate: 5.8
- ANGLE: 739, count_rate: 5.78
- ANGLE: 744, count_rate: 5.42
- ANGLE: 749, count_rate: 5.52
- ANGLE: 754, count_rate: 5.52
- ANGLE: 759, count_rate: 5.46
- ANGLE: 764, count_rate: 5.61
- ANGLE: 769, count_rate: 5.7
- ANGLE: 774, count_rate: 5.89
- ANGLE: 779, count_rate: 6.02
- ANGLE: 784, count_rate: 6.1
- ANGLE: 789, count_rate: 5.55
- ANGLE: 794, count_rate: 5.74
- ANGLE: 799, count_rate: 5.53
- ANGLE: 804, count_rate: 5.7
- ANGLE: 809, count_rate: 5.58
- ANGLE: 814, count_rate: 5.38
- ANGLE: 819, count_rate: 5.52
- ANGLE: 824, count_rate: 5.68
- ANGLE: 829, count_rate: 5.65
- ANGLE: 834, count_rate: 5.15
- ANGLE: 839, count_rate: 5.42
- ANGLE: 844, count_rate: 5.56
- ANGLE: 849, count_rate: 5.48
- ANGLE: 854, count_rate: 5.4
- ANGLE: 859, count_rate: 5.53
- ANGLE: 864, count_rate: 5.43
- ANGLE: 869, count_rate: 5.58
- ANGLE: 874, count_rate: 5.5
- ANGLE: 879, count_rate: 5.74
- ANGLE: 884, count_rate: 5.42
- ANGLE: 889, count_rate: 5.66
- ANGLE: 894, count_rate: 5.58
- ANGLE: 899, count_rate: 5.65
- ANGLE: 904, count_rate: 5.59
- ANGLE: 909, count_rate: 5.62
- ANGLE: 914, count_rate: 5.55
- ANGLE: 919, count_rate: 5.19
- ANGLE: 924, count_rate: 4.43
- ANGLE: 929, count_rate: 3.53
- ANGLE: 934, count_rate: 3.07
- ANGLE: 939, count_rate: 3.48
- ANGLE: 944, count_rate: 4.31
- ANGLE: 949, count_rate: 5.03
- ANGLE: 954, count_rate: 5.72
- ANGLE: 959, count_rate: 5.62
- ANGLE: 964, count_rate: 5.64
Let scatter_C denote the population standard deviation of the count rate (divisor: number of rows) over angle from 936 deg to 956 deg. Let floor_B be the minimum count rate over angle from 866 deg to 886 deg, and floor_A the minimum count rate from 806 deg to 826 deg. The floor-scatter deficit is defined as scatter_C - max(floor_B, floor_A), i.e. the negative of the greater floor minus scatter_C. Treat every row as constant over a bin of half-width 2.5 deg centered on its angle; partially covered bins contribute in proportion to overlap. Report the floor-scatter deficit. -4.59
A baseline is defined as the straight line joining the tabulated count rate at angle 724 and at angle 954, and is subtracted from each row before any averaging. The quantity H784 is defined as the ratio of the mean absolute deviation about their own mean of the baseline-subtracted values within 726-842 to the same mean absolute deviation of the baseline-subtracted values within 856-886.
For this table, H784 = 1.9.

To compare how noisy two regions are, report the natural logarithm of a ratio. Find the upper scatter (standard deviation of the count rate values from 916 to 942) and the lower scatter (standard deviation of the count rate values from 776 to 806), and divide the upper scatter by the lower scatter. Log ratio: 1.3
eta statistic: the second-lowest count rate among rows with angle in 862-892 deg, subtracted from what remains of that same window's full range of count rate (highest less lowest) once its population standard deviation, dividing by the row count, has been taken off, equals -5.2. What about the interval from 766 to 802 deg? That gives -5.2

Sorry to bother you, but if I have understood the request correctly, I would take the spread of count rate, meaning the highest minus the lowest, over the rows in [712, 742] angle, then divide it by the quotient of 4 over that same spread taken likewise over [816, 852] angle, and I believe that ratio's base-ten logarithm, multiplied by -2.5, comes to 3.7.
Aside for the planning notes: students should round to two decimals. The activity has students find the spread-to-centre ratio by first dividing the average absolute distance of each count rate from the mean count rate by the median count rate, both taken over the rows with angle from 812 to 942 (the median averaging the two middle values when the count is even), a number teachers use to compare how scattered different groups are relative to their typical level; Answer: 0.09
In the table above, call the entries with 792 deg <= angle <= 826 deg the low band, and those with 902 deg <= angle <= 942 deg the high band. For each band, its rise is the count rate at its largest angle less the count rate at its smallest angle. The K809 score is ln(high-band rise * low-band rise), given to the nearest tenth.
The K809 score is -2.1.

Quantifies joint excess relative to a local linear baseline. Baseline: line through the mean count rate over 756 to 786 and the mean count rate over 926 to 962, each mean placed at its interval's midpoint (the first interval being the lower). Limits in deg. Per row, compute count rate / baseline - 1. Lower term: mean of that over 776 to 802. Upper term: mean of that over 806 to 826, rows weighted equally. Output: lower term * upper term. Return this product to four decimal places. 0.0005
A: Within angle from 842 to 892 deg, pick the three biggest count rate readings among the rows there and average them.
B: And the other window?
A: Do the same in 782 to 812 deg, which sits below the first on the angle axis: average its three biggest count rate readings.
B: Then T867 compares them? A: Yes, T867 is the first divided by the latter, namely 0.97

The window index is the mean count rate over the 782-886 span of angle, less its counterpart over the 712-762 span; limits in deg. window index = -0.07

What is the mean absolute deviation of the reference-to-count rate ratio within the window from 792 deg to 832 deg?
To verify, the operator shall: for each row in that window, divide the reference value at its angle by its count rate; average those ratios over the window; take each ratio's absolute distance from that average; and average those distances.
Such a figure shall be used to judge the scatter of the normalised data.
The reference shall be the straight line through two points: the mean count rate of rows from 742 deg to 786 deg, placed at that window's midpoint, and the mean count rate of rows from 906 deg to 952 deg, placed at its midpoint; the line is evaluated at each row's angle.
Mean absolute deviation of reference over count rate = 0.018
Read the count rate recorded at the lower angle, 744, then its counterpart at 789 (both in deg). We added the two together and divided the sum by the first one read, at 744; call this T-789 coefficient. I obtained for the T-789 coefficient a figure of 2.02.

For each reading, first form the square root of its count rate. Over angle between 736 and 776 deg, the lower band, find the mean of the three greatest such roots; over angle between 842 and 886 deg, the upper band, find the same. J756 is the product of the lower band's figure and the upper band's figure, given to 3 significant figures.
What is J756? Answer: 5.71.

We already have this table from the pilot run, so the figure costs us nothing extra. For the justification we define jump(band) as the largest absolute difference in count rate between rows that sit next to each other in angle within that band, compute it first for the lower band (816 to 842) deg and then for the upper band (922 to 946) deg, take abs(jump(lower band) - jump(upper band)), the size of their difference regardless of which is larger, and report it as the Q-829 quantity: 0.40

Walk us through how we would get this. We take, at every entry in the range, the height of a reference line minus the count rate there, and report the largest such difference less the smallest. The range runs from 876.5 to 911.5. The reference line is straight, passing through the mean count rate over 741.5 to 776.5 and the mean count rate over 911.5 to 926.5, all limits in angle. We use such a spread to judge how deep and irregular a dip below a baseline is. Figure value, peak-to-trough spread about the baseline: 0.30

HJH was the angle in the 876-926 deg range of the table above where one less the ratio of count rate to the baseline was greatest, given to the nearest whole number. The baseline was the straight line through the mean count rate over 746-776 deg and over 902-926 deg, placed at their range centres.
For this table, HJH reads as 924 deg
